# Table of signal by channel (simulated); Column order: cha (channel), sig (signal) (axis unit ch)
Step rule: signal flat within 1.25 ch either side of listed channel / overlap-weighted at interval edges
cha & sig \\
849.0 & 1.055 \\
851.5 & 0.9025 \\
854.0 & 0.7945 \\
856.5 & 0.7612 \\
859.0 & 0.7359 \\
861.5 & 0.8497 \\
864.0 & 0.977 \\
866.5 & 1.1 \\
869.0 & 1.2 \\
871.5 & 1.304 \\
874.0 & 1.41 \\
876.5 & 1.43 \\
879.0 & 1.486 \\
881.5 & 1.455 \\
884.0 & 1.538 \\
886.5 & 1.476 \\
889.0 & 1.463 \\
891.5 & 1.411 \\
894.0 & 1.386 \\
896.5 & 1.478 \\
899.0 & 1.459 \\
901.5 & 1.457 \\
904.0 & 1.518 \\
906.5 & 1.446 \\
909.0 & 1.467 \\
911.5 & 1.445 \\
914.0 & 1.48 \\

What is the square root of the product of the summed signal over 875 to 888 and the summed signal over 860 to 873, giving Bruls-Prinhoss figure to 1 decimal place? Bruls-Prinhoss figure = 6.3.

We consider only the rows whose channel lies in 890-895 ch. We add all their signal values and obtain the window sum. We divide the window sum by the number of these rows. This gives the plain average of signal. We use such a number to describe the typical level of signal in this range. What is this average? 1.40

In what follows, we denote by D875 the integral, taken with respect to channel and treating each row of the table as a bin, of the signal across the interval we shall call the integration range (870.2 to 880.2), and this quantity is 14.1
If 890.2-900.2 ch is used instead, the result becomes 14.3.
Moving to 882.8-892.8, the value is 14.7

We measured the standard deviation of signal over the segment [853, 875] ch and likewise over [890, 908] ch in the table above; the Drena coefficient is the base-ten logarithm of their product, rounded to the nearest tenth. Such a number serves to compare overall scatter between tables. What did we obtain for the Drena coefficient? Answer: -2.0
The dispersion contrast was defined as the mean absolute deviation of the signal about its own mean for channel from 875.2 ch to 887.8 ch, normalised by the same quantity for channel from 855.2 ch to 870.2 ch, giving 0.18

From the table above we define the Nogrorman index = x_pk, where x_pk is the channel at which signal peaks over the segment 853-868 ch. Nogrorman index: 866.5 ch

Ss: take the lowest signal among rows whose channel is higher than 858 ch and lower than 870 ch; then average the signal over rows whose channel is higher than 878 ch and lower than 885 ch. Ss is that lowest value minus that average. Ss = -0.76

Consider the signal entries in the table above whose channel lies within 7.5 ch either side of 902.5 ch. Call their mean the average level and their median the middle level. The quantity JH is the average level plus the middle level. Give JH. 2.93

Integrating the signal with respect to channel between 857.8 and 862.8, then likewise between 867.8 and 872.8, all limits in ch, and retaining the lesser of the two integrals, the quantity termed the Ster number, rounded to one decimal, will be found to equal 4.0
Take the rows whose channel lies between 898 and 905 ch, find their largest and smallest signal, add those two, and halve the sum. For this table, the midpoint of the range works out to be 1.49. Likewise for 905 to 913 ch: 1.46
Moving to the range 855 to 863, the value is 0.79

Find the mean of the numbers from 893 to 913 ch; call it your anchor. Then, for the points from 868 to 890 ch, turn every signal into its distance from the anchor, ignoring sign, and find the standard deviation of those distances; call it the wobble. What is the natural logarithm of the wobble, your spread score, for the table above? -2.5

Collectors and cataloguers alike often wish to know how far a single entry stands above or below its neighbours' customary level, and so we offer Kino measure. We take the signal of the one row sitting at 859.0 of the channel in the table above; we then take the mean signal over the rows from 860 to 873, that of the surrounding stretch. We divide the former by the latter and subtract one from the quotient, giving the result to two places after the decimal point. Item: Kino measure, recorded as -0.32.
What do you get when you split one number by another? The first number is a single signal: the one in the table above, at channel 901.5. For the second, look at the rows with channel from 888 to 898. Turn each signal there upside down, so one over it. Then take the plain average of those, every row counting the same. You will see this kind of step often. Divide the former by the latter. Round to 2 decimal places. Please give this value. 2.09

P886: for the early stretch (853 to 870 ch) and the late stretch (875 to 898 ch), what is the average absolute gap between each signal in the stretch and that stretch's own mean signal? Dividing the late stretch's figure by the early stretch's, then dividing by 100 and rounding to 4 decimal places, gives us 0.0022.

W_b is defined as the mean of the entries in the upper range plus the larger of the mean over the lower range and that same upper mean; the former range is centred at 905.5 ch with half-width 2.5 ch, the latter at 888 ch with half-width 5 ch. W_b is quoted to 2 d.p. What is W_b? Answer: 2.96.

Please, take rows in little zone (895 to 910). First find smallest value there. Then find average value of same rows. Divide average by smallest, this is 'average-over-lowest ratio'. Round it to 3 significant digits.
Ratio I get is 1.02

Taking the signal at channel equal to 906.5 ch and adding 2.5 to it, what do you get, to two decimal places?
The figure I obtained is 3.95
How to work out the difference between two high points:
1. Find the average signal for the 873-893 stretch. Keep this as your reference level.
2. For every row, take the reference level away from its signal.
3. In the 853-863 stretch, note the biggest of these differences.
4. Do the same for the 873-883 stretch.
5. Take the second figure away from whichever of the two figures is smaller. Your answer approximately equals -0.64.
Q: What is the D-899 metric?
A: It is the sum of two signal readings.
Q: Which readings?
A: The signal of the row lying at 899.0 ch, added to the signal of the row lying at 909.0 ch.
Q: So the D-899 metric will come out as 2.9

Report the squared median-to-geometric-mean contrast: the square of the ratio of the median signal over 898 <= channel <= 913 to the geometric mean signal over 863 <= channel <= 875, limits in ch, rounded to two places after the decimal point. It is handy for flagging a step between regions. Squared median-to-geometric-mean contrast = 1.50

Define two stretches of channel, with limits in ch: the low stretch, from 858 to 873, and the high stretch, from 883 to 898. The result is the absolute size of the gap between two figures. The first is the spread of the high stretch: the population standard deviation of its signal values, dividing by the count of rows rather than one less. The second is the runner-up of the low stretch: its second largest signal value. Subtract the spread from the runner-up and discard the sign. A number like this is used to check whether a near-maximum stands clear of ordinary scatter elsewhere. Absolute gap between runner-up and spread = 1.15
